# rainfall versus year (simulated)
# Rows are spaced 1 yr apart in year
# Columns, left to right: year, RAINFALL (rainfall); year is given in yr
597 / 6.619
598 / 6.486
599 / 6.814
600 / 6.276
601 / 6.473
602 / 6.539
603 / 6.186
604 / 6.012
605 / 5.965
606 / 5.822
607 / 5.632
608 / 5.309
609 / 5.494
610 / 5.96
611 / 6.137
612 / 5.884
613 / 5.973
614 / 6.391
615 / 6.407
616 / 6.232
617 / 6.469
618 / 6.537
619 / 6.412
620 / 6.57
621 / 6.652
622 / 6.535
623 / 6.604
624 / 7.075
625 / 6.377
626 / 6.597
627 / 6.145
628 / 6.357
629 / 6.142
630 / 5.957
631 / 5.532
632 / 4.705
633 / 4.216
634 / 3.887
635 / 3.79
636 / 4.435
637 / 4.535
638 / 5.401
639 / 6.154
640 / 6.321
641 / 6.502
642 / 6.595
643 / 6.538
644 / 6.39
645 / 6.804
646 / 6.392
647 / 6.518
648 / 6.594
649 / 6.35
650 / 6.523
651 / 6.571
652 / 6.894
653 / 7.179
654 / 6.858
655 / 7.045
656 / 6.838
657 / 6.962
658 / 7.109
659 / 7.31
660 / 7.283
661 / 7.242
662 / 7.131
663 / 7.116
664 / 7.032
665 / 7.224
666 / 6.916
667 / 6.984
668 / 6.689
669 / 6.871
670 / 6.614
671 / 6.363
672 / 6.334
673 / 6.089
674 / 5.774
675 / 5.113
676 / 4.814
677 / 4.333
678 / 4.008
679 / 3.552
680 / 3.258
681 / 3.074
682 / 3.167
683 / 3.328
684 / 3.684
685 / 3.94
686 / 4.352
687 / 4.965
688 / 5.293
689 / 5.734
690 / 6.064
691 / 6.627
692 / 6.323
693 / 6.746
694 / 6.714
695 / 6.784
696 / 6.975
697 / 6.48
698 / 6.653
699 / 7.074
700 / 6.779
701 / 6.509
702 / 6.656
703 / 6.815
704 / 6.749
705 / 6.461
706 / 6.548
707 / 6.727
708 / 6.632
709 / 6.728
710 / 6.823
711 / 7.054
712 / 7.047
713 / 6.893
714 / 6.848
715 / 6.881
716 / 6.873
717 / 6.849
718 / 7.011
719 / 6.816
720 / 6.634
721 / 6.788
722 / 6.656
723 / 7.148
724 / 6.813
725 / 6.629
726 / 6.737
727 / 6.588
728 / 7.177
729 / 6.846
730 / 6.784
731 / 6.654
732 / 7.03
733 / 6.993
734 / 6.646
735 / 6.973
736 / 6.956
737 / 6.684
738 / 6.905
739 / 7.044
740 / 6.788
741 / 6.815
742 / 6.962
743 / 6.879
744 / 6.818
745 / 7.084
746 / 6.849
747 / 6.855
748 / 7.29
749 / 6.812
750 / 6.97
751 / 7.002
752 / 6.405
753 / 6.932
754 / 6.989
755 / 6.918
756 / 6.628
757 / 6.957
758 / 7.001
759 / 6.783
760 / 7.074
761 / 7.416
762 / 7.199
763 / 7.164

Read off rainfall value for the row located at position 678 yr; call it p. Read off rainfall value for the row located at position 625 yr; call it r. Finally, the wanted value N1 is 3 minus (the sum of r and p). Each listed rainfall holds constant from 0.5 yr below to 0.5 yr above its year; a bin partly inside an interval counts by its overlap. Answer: -7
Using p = 4.008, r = 6.377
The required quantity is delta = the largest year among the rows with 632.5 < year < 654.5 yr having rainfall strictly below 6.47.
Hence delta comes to 649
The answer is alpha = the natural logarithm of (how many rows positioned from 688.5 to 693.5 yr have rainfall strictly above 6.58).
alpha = 0.69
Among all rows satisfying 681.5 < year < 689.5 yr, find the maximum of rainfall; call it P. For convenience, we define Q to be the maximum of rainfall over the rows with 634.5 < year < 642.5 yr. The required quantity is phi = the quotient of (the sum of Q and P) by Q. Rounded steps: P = 5.734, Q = 6.595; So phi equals 1.87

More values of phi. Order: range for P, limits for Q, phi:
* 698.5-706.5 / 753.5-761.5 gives 1.95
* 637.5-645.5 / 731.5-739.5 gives 1.97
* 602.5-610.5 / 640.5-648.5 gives 1.91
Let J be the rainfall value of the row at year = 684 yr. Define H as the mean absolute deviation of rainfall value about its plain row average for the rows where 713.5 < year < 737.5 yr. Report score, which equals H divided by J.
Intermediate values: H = 0.1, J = 3.684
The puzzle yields 0.04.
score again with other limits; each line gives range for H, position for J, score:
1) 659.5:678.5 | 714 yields 0.12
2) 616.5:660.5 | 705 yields 0.10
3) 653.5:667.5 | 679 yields 0.04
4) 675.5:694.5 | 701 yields 0.17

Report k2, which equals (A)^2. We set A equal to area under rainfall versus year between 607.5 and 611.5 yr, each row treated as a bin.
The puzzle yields 524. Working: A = 22.9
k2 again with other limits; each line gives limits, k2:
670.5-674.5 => 603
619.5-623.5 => 695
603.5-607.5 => 549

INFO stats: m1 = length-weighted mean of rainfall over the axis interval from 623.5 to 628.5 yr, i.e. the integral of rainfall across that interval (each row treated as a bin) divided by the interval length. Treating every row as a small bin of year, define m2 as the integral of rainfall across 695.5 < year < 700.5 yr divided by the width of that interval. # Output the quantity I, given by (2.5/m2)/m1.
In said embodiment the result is 0.057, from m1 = 6.51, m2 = 6.79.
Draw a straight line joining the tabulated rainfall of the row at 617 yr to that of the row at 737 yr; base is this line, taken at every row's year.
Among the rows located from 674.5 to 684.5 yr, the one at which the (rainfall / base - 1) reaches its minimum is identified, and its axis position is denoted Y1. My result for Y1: 681 yr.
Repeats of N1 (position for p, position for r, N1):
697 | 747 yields -10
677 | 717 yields -8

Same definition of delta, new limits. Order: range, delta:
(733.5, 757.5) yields 752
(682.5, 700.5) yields 692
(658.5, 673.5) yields 673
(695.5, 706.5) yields 705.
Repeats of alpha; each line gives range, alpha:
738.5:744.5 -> 1.79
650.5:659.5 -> 2.08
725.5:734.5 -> 2.20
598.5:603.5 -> 0.00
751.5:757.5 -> 1.61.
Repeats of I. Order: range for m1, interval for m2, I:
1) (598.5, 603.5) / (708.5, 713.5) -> 0.056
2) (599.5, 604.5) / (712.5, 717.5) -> 0.058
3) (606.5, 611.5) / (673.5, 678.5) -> 0.091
